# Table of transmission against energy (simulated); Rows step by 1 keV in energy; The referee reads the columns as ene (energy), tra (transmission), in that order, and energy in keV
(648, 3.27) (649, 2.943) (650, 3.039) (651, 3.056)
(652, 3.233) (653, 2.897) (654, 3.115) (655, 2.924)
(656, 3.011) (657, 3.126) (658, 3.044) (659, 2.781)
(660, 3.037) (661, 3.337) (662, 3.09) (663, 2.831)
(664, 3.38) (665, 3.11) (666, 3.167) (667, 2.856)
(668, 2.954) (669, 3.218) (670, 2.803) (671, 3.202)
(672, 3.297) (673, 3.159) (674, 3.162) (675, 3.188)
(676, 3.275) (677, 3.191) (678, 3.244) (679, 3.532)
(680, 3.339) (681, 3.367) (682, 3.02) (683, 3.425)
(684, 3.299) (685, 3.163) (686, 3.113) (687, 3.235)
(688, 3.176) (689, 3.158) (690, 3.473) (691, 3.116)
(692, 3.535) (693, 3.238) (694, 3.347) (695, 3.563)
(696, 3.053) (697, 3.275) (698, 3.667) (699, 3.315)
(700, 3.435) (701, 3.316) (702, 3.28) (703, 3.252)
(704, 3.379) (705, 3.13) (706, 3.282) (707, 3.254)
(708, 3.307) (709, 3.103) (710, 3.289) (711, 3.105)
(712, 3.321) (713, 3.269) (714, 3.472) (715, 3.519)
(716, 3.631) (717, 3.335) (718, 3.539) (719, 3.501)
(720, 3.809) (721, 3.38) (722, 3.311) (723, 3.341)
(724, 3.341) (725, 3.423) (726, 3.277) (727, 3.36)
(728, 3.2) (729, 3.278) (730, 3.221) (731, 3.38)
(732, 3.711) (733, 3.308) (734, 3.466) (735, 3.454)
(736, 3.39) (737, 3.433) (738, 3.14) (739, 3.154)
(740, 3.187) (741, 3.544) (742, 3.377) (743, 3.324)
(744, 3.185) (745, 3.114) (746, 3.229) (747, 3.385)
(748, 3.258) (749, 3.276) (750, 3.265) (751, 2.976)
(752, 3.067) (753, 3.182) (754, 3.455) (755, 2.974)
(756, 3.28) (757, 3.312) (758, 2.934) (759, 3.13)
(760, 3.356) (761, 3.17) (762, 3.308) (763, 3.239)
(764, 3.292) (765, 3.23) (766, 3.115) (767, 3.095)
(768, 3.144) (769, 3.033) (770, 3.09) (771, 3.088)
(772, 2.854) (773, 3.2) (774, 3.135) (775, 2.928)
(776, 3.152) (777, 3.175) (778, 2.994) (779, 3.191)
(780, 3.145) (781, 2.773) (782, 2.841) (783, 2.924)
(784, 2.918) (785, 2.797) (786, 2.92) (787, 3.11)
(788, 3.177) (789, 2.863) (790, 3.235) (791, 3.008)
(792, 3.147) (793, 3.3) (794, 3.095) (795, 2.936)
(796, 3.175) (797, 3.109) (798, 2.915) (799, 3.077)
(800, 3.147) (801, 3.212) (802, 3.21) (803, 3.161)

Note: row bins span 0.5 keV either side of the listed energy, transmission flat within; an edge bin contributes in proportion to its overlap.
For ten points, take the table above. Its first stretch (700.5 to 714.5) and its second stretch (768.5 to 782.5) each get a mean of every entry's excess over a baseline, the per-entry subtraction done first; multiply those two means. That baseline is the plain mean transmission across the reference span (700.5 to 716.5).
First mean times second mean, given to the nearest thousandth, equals 0.010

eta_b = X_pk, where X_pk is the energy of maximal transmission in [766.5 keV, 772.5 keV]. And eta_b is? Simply 768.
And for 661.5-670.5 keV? 664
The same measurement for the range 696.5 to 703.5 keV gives 698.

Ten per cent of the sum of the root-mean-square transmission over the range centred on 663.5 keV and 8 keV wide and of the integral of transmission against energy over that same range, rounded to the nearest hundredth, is 2.79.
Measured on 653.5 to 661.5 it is 2.74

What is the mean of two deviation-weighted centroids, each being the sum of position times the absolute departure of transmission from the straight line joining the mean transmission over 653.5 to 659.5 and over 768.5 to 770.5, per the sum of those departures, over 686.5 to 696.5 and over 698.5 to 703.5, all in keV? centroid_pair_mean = 696.3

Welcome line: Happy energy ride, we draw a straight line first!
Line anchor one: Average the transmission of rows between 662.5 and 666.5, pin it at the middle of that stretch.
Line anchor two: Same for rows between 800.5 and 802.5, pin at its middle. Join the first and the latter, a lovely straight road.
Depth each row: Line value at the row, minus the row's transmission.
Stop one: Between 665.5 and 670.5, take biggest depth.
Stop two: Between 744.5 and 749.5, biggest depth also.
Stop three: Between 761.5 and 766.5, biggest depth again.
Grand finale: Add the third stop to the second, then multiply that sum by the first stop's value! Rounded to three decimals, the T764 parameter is 0.043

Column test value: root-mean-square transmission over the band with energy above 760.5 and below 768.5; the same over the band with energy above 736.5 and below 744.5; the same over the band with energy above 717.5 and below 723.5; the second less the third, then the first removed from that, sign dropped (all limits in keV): 3.39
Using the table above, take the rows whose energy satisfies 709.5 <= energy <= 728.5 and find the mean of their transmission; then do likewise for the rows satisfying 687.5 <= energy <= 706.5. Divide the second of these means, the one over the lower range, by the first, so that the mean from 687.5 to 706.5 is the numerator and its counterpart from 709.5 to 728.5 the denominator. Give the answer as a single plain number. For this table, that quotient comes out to 0.98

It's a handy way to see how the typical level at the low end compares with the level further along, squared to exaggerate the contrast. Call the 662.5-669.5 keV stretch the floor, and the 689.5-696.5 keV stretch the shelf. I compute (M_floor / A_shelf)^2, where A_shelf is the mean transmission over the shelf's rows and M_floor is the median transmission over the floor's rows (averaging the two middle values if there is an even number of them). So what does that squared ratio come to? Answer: 0.87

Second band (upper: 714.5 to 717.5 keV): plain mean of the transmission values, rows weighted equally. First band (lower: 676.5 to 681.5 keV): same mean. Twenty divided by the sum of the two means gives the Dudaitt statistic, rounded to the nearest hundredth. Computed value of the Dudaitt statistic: 2.93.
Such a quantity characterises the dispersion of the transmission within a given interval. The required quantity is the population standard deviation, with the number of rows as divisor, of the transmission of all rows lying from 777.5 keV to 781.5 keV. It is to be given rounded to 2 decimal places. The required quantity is 0.16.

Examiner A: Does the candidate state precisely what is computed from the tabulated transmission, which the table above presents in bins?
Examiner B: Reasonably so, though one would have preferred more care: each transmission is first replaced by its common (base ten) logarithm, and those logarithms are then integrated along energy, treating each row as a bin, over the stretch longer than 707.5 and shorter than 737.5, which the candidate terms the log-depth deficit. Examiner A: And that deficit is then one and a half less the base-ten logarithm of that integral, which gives 0.3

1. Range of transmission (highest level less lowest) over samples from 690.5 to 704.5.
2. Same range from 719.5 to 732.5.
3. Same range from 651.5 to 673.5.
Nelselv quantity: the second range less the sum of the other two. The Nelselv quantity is -0.60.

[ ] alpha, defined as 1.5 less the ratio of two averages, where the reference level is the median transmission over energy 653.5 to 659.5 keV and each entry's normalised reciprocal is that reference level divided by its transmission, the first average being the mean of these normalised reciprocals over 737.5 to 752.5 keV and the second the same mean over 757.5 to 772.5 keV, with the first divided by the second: 0.53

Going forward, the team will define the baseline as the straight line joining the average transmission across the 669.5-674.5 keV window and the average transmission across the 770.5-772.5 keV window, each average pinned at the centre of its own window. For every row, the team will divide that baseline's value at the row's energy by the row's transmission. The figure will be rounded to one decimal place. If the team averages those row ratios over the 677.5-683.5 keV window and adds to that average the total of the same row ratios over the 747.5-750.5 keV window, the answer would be 3.7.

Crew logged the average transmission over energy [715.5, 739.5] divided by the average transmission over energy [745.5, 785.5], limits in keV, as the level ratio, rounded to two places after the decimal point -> 1.09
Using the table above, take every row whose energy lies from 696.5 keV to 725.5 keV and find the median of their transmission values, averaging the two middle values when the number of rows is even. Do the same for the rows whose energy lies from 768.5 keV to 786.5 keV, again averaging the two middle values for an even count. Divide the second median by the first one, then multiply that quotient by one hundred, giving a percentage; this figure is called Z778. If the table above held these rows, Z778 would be 91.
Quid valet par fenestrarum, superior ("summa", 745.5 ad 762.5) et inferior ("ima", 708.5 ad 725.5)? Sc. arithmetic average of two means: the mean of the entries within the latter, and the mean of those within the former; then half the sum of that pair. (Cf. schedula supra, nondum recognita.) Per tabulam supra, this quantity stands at 3.30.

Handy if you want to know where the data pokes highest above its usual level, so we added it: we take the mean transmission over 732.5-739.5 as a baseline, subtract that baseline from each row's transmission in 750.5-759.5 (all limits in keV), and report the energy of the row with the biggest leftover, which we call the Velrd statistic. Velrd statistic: 754 keV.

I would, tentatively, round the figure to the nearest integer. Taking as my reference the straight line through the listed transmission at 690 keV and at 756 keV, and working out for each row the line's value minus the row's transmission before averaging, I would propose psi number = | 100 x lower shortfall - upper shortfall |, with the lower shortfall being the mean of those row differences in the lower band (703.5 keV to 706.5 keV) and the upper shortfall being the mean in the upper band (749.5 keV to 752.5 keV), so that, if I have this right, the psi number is 16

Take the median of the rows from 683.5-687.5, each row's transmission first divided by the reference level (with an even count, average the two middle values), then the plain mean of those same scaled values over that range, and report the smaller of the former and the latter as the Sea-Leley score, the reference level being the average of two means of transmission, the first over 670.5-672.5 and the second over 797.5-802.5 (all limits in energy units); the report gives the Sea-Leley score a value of 1.01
